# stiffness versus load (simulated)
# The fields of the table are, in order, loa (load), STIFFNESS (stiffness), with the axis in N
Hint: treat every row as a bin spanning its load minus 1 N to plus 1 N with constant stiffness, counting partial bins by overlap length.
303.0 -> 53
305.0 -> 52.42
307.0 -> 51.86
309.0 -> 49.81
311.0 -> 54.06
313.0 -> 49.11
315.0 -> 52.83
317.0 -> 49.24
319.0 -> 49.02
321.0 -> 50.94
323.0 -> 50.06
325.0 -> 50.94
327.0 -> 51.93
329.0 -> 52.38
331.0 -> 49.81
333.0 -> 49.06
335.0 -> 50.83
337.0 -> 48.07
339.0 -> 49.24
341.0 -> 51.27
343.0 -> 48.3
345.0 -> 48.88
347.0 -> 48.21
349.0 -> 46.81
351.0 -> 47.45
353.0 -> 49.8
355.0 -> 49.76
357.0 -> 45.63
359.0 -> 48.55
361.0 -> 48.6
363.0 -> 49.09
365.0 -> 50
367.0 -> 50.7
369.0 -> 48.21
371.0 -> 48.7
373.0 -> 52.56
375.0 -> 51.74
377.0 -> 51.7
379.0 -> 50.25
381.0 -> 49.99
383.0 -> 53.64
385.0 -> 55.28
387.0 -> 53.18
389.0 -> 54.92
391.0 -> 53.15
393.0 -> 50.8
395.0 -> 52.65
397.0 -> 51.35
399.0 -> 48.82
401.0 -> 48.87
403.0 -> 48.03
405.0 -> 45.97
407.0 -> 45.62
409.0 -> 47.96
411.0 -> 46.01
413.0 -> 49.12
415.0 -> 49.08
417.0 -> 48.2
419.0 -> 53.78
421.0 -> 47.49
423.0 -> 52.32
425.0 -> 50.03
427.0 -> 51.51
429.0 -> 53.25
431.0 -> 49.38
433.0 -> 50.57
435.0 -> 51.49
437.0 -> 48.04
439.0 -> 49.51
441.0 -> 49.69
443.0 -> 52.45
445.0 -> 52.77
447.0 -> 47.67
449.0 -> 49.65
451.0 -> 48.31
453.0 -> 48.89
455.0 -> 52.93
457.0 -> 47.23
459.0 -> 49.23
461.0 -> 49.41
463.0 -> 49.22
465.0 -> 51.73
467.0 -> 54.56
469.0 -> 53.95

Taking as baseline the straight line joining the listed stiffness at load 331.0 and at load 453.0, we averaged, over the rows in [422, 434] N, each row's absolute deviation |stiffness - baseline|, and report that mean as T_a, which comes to 2.10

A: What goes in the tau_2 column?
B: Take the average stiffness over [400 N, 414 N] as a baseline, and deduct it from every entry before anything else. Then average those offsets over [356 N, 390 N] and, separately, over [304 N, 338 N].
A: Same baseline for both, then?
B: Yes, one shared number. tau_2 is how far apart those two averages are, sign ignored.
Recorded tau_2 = 0.0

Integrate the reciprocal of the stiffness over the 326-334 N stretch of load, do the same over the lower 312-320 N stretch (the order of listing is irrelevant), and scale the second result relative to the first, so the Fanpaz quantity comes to 1.02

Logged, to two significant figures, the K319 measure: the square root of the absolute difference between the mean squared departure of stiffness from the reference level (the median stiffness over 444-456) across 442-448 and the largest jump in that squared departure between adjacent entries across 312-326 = 2.1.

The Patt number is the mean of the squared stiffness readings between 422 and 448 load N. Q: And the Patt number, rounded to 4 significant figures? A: 2570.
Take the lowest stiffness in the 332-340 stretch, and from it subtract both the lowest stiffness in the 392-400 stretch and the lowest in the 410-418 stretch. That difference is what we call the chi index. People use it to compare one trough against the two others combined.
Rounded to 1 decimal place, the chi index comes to -46.8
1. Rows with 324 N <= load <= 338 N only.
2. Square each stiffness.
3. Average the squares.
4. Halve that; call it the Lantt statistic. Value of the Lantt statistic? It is 1273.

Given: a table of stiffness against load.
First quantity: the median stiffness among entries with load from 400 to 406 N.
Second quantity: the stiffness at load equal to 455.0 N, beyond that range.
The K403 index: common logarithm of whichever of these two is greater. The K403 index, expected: 1.72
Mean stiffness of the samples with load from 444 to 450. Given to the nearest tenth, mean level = 50.0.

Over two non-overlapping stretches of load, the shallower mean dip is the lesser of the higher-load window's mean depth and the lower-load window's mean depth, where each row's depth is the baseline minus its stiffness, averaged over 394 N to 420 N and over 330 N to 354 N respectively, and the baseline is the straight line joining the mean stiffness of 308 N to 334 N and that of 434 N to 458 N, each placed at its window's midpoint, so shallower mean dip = 1.3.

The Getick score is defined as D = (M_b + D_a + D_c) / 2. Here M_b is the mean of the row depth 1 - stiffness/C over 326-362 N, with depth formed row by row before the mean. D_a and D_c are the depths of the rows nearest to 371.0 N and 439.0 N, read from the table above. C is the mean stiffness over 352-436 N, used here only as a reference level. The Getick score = 0.032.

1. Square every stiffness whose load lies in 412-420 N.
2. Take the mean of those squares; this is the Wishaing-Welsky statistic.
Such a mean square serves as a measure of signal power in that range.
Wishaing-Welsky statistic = 2509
